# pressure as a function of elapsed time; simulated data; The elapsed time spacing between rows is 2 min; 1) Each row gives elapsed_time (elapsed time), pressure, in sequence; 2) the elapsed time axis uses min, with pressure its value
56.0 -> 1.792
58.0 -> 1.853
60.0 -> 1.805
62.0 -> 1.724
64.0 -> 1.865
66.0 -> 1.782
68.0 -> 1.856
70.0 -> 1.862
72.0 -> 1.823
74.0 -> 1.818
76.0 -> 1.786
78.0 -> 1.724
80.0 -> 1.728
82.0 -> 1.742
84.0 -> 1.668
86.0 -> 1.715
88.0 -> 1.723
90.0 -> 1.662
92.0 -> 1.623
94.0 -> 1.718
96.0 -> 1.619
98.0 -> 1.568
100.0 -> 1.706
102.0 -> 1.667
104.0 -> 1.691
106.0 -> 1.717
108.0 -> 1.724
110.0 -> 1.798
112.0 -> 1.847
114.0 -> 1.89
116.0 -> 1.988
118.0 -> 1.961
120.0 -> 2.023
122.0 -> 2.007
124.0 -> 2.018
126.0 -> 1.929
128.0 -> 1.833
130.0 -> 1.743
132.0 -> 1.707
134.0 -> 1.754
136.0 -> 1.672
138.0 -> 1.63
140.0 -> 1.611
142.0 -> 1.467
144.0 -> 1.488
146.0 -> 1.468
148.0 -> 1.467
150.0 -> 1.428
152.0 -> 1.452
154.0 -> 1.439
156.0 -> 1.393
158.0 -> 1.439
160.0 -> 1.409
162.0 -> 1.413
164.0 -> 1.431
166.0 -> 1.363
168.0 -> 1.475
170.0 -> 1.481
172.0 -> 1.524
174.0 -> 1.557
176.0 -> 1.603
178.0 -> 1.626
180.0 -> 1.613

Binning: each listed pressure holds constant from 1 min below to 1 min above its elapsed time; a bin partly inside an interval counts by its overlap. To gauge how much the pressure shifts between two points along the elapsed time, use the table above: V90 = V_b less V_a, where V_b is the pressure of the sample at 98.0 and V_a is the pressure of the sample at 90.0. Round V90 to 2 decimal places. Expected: -0.09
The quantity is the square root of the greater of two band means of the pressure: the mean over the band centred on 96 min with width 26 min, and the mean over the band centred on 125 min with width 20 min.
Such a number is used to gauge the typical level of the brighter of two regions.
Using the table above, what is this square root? 1.38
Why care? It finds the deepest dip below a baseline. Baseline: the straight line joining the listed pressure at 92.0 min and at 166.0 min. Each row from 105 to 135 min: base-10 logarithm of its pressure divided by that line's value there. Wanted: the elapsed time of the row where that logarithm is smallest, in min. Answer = 106.0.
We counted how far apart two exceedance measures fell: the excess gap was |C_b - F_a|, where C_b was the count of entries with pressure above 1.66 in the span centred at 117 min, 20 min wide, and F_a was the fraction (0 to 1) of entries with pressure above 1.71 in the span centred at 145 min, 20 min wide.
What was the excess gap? 10.0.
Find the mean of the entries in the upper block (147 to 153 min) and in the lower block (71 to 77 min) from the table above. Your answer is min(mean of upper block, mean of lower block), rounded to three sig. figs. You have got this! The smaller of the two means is 1.45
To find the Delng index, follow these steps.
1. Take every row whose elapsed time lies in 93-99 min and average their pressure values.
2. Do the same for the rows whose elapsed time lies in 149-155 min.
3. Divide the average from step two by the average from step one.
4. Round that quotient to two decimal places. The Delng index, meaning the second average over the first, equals 0.88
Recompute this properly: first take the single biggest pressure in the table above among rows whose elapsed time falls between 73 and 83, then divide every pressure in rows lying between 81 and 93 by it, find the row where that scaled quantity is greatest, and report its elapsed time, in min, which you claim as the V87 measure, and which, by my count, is 82.0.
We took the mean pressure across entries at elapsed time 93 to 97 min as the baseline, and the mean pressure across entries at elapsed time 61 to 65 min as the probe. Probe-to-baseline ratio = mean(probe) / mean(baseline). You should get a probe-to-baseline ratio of 1.08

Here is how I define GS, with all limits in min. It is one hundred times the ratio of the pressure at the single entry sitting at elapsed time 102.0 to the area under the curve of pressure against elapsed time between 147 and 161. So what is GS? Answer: 8.3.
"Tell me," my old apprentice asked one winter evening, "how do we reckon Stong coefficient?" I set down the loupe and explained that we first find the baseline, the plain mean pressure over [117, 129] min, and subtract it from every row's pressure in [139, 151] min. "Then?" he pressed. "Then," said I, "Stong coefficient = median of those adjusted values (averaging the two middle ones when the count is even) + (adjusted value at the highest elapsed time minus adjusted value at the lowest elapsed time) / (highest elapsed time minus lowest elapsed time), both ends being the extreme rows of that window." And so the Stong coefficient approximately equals -0.51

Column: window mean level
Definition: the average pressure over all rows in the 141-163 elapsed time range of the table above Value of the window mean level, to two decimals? 1.44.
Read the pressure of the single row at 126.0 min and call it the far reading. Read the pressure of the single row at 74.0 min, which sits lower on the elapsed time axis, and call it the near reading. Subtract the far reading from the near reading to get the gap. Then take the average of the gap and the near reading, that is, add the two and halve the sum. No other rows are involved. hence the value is 0.85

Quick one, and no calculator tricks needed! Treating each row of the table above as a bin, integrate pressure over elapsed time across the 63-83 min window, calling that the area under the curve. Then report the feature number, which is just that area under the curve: 36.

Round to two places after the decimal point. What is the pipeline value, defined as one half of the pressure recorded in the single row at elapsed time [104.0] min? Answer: 0.85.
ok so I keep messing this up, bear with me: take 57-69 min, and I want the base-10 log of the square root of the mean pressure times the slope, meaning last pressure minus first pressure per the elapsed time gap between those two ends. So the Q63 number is -1.63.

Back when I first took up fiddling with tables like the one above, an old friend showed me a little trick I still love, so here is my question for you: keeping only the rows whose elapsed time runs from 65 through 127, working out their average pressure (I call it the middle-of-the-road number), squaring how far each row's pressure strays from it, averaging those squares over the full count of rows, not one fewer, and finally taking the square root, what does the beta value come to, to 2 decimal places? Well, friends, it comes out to 0.12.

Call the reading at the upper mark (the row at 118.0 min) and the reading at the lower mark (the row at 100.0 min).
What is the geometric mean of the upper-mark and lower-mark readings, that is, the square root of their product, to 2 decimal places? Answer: 1.83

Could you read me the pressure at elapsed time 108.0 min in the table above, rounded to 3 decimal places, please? 1.724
